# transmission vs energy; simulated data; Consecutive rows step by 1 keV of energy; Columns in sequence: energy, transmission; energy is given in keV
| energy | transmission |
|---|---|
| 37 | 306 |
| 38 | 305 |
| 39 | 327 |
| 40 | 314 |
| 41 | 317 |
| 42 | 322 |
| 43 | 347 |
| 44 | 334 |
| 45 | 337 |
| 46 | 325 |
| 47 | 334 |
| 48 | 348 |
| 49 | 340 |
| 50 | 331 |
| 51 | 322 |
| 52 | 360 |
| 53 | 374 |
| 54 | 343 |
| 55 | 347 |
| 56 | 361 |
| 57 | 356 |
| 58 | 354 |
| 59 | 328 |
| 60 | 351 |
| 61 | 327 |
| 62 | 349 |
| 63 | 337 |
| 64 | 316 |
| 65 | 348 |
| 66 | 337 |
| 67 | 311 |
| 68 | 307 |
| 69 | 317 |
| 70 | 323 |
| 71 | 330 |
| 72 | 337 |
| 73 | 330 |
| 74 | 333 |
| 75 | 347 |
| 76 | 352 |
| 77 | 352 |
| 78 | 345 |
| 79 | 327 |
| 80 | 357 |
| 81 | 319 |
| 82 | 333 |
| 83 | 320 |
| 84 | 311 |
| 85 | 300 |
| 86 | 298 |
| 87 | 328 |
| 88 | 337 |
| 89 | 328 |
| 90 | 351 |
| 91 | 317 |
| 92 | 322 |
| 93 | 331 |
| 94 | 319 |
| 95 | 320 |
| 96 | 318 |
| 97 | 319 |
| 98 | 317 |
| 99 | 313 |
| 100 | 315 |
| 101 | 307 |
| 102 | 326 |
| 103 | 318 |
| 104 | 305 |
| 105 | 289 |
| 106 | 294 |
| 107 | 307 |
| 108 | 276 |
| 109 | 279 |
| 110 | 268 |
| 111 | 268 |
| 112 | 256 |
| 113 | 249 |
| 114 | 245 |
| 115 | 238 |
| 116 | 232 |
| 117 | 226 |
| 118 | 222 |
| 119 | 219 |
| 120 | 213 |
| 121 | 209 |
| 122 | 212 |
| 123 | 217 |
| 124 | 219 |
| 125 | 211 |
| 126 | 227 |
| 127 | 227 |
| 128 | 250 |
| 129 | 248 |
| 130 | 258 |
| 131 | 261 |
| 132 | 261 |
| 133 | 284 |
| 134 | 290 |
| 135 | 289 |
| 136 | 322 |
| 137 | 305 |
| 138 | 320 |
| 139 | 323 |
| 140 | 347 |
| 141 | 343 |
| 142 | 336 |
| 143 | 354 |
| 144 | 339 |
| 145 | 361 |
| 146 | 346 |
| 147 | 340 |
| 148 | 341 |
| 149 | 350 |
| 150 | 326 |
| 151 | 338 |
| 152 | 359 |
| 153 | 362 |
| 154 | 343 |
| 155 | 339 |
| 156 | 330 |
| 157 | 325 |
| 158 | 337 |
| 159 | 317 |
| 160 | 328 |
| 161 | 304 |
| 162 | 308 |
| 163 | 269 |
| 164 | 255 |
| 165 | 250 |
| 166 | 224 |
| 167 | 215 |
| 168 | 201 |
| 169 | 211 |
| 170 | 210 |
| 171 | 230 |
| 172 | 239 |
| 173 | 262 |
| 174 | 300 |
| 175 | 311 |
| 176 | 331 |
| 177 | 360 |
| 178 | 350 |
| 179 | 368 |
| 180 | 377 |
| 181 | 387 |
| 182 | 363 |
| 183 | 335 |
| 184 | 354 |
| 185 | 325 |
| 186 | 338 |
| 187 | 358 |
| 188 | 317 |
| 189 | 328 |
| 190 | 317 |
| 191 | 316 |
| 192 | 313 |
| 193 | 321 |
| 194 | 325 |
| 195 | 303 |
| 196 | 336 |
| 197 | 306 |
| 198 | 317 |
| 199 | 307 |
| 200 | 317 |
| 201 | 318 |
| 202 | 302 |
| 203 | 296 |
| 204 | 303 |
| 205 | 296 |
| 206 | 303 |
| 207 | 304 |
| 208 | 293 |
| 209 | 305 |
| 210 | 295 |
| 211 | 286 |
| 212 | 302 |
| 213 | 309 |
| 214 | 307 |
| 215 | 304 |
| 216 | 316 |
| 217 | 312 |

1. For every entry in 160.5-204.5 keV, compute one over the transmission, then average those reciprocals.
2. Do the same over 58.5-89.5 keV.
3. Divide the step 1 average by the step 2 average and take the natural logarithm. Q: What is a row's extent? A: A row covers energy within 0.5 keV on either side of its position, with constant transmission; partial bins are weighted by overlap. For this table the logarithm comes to 0.11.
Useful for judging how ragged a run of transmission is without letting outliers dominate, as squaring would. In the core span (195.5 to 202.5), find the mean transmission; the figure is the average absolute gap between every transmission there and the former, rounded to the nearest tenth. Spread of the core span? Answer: 8.3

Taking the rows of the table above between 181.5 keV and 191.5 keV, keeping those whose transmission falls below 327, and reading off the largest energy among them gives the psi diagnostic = 191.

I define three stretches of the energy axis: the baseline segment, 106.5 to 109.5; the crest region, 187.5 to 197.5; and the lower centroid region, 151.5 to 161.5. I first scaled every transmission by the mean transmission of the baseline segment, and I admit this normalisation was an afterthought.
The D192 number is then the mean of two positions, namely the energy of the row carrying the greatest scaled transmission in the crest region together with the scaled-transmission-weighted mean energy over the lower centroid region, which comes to 176.2 keV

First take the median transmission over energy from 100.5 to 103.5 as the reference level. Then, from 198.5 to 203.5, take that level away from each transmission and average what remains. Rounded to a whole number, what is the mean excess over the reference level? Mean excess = -10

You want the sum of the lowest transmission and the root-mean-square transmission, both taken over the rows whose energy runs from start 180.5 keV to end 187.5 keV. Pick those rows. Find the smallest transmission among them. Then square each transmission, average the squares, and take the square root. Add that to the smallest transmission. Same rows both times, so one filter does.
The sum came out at 677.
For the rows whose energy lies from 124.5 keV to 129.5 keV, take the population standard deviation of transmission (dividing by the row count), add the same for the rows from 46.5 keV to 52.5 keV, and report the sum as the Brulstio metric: 27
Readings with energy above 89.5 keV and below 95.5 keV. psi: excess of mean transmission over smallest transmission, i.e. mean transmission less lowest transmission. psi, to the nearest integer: 10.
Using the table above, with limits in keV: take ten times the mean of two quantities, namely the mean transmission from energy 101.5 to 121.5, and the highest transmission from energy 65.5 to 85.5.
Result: 3095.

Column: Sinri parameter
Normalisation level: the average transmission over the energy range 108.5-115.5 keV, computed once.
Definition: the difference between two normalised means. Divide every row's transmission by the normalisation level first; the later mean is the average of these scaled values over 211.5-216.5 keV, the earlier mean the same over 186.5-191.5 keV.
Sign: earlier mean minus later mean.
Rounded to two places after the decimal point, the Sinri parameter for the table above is 0.08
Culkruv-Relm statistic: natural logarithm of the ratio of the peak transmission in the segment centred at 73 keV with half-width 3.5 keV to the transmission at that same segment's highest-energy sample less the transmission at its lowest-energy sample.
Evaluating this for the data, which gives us 2.5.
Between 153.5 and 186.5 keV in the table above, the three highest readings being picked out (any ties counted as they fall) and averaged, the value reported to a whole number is 377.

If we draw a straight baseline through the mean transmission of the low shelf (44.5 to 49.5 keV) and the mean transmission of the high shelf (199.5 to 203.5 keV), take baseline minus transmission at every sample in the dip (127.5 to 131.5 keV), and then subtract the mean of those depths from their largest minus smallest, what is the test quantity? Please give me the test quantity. -54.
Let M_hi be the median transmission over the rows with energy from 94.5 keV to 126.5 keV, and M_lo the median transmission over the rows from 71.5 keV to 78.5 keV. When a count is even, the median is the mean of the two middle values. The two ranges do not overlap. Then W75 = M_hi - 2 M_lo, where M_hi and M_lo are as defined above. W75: -422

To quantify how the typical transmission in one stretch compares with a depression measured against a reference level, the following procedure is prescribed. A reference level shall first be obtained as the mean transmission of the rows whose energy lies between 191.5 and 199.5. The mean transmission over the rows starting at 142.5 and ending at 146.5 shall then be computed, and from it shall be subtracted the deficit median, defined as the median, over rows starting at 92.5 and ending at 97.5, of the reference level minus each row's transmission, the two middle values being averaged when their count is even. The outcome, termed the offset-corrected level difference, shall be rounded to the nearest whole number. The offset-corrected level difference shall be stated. 353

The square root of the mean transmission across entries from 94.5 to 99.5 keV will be 17.8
